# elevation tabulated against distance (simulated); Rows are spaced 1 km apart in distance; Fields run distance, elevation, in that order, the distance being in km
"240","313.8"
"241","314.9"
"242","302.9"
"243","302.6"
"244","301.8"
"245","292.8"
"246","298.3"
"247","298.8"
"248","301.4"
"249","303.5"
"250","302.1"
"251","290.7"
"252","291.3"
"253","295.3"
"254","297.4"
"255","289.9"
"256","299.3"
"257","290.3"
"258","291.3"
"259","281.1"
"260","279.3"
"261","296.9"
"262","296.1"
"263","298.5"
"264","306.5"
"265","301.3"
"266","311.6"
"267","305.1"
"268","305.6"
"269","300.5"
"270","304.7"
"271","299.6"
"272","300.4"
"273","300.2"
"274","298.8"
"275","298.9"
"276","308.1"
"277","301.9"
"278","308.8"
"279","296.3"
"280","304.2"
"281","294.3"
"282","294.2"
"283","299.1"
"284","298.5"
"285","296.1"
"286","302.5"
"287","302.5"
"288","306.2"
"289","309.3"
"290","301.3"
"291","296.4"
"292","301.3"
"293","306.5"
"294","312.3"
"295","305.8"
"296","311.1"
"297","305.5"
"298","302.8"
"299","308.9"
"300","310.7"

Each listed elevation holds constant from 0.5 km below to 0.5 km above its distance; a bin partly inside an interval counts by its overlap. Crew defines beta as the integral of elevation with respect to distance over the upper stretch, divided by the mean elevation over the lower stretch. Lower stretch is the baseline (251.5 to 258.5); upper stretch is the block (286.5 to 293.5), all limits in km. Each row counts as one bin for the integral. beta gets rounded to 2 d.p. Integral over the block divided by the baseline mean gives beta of 7.23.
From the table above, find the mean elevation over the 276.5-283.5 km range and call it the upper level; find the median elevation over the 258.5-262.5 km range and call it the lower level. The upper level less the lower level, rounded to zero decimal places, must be 11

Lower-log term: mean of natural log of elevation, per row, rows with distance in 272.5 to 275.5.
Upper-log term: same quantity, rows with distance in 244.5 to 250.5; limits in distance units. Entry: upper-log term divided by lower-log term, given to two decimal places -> 1.00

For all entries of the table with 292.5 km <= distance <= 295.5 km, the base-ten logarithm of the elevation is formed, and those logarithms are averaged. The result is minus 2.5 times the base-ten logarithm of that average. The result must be -0.990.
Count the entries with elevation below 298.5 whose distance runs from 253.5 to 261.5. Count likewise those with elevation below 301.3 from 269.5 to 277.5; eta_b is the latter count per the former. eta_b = 0.71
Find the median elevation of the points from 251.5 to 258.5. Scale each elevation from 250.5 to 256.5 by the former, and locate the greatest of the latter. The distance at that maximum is 256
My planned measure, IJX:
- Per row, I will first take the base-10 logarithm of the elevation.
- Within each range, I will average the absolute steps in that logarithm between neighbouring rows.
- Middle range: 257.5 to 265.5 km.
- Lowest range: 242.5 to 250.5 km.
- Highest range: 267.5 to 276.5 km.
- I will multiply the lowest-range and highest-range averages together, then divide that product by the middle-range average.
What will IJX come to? 0.0022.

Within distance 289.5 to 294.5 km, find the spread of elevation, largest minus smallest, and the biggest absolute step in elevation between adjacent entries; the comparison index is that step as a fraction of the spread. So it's 0.36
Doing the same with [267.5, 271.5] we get 0.85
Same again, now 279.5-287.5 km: 0.99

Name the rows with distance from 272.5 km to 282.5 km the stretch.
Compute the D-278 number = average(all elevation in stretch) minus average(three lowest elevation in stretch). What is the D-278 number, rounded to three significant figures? 5.64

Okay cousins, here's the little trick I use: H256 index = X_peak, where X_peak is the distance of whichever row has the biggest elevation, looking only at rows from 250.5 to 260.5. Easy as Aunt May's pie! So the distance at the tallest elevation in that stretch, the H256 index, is 256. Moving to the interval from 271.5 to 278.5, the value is 278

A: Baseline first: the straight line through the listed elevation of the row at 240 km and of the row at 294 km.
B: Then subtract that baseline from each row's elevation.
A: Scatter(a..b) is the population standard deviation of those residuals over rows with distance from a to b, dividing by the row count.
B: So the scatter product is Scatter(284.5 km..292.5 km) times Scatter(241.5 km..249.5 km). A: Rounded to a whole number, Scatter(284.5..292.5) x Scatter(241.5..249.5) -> 14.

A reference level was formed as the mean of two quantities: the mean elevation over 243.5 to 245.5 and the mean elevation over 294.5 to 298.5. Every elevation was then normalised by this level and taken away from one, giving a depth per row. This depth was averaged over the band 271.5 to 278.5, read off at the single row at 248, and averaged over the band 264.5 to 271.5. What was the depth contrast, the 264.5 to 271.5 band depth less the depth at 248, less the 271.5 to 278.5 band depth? -0.007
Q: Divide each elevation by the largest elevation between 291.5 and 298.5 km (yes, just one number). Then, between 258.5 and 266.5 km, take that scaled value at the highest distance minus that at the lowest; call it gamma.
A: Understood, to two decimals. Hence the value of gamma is 0.10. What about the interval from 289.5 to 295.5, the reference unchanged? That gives 0.01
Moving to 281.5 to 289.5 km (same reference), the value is 0.05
